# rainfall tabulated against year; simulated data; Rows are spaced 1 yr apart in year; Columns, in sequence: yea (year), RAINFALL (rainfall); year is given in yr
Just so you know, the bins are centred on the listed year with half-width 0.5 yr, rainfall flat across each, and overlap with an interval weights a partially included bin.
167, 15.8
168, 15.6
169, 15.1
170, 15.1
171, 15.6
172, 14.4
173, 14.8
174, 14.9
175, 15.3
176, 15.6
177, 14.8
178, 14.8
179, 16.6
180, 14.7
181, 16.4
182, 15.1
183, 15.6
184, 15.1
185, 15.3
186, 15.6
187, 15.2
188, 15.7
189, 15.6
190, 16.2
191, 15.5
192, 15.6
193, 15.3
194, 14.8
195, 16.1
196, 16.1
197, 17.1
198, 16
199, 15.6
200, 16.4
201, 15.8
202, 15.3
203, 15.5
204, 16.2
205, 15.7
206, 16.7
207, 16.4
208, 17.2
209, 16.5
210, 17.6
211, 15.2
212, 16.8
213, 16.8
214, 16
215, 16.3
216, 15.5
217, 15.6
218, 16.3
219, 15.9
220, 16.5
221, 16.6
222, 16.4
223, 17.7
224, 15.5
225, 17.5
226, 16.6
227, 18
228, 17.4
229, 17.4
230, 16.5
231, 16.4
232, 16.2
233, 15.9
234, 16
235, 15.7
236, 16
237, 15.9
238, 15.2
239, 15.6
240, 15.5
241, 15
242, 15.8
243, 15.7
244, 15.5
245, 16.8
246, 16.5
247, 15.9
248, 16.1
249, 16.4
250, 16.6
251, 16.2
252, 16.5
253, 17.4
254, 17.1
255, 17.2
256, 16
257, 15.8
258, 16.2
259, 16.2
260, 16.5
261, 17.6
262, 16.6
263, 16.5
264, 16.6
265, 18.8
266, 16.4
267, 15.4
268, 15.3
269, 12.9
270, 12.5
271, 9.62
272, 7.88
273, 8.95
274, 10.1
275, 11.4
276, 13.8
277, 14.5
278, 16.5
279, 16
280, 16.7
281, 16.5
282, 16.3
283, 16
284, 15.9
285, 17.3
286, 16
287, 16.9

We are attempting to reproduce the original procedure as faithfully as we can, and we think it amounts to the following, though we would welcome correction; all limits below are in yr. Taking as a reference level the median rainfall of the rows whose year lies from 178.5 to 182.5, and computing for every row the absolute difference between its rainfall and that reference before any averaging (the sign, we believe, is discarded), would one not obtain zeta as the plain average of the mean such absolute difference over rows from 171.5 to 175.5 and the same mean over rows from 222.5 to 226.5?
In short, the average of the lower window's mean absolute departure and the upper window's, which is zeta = 1.05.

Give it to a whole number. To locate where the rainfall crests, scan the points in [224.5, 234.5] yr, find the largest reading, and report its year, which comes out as 227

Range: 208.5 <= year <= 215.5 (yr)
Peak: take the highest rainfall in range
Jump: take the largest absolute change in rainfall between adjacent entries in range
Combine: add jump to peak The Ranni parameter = 20.0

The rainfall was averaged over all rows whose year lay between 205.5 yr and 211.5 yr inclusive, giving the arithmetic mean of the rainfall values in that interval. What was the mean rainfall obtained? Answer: 16.6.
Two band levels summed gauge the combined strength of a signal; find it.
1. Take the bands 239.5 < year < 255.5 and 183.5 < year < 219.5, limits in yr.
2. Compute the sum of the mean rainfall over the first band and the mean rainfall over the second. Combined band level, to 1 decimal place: 32.2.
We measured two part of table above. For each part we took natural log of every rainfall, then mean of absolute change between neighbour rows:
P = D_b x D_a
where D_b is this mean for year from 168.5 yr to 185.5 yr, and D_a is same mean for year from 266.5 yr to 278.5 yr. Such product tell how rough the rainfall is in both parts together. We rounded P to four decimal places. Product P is 0.0060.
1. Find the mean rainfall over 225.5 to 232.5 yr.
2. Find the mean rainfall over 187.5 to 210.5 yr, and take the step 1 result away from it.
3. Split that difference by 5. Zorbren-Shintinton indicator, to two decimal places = -0.18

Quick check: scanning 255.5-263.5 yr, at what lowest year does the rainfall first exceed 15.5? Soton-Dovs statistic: 256 yr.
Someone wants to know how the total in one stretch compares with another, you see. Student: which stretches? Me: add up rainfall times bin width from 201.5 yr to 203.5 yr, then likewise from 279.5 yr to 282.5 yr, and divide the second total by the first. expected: 1.6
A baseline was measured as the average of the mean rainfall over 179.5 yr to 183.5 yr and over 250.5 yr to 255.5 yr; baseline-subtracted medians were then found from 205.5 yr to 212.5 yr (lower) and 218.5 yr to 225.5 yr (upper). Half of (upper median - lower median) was -0.10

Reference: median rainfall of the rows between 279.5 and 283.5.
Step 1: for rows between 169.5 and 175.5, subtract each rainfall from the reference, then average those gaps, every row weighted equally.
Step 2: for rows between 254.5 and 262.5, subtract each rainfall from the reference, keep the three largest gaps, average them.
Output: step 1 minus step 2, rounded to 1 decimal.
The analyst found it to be 1.0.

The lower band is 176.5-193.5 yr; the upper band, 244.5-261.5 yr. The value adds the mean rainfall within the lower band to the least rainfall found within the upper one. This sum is 31.3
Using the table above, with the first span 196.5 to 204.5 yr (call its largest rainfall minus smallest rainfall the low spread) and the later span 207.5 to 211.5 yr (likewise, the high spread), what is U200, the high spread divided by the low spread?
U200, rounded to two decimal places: 1.33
